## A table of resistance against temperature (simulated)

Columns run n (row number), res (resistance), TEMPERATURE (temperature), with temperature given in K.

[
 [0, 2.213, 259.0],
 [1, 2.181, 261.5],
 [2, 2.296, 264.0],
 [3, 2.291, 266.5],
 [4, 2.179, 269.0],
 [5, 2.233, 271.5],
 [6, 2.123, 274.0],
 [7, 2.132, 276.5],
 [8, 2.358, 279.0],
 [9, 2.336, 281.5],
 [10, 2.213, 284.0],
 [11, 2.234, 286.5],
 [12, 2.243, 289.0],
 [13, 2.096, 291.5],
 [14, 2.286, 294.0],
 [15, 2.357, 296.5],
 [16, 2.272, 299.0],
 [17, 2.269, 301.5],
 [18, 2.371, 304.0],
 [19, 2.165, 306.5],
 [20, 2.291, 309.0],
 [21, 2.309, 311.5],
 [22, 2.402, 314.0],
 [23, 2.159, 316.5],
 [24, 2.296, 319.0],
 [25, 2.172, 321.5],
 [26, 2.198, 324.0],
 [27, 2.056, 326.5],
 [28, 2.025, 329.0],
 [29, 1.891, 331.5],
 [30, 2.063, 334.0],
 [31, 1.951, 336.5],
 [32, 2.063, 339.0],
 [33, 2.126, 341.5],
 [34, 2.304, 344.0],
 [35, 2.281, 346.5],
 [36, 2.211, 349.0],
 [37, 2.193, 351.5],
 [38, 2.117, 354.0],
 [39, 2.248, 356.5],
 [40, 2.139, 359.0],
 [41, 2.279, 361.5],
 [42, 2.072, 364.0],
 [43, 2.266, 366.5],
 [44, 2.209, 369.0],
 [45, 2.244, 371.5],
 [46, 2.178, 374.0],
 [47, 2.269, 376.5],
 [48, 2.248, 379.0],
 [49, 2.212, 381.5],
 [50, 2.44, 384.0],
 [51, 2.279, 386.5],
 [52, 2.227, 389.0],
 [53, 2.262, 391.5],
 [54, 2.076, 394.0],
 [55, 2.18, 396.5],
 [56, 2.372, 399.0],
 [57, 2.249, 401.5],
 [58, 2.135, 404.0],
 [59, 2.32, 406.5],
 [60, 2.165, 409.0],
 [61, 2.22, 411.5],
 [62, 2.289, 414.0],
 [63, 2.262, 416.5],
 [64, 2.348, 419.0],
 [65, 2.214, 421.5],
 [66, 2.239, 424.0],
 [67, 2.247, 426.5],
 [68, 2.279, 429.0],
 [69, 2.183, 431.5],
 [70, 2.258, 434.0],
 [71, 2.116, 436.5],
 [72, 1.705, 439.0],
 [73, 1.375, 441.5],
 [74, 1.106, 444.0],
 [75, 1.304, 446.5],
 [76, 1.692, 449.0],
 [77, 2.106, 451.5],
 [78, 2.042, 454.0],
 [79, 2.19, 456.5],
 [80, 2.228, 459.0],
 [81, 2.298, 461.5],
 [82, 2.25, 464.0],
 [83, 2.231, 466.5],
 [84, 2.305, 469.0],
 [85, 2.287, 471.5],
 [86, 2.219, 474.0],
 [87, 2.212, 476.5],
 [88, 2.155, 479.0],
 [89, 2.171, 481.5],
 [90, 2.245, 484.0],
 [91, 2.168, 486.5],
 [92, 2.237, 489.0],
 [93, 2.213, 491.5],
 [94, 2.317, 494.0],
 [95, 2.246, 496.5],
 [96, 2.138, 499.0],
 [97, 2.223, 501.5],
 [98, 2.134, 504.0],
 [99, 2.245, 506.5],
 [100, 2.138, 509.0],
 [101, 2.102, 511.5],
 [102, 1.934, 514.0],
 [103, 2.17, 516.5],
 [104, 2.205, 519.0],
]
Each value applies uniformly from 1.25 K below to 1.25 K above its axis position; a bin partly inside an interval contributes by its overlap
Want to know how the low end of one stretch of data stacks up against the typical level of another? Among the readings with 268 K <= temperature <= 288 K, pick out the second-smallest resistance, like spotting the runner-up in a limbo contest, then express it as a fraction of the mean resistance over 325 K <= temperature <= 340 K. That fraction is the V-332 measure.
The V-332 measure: 1.06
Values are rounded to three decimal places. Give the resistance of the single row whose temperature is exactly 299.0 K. 2.272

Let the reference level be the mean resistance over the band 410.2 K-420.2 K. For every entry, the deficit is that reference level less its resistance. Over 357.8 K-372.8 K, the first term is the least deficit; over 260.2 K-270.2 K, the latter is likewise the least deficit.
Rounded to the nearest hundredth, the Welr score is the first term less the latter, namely 0.02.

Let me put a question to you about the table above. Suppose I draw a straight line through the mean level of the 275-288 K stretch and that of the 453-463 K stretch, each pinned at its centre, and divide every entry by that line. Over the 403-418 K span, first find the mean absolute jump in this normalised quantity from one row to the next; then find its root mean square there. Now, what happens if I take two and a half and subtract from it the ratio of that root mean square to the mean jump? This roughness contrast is -20.2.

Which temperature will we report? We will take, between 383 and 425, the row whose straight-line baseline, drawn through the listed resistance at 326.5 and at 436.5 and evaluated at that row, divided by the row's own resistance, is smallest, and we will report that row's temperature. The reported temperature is 384.0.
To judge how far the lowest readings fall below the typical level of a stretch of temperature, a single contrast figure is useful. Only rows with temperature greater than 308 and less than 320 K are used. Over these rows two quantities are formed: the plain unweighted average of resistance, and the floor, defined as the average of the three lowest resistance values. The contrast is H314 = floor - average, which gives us -0.043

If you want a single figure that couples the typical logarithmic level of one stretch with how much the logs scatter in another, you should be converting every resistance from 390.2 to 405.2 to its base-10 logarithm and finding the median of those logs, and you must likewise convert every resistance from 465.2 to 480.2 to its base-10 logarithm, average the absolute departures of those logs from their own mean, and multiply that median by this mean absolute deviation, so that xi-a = 0.003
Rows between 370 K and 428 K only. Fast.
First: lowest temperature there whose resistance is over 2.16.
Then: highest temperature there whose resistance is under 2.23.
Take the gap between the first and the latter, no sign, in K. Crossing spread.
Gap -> 50.0 K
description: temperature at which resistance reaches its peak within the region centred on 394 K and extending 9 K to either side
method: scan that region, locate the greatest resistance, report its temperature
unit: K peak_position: 399.0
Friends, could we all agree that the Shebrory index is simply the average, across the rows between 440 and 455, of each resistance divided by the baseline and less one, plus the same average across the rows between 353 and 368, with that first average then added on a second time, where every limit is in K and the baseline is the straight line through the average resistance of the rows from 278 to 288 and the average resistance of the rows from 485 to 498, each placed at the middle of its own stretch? -0.61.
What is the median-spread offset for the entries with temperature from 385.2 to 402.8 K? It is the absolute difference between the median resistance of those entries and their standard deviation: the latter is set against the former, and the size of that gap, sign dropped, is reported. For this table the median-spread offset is 2.16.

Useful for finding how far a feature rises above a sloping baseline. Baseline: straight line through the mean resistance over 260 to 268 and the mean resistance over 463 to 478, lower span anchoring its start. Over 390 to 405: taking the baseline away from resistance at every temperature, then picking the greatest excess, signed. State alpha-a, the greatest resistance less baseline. 0.12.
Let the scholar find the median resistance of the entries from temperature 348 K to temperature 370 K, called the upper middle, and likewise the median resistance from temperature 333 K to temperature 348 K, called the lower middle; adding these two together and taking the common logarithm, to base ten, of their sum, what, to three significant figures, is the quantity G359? 0.634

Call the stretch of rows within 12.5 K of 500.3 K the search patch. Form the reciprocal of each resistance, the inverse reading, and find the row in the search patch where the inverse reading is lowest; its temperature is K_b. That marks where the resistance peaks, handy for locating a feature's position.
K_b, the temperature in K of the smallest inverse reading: 494.0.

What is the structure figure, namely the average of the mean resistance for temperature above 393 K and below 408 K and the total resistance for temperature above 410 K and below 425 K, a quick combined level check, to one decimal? 7.9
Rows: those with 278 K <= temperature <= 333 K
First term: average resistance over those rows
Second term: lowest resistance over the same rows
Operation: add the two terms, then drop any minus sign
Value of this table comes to 4.1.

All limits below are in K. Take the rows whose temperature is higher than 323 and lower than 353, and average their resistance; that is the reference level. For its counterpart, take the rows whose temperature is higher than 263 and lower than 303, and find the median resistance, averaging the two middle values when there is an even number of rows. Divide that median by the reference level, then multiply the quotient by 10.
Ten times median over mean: 10.7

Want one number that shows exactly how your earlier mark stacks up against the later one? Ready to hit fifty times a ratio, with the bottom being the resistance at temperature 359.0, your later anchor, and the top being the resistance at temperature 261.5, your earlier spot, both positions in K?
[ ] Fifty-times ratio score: 51.0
